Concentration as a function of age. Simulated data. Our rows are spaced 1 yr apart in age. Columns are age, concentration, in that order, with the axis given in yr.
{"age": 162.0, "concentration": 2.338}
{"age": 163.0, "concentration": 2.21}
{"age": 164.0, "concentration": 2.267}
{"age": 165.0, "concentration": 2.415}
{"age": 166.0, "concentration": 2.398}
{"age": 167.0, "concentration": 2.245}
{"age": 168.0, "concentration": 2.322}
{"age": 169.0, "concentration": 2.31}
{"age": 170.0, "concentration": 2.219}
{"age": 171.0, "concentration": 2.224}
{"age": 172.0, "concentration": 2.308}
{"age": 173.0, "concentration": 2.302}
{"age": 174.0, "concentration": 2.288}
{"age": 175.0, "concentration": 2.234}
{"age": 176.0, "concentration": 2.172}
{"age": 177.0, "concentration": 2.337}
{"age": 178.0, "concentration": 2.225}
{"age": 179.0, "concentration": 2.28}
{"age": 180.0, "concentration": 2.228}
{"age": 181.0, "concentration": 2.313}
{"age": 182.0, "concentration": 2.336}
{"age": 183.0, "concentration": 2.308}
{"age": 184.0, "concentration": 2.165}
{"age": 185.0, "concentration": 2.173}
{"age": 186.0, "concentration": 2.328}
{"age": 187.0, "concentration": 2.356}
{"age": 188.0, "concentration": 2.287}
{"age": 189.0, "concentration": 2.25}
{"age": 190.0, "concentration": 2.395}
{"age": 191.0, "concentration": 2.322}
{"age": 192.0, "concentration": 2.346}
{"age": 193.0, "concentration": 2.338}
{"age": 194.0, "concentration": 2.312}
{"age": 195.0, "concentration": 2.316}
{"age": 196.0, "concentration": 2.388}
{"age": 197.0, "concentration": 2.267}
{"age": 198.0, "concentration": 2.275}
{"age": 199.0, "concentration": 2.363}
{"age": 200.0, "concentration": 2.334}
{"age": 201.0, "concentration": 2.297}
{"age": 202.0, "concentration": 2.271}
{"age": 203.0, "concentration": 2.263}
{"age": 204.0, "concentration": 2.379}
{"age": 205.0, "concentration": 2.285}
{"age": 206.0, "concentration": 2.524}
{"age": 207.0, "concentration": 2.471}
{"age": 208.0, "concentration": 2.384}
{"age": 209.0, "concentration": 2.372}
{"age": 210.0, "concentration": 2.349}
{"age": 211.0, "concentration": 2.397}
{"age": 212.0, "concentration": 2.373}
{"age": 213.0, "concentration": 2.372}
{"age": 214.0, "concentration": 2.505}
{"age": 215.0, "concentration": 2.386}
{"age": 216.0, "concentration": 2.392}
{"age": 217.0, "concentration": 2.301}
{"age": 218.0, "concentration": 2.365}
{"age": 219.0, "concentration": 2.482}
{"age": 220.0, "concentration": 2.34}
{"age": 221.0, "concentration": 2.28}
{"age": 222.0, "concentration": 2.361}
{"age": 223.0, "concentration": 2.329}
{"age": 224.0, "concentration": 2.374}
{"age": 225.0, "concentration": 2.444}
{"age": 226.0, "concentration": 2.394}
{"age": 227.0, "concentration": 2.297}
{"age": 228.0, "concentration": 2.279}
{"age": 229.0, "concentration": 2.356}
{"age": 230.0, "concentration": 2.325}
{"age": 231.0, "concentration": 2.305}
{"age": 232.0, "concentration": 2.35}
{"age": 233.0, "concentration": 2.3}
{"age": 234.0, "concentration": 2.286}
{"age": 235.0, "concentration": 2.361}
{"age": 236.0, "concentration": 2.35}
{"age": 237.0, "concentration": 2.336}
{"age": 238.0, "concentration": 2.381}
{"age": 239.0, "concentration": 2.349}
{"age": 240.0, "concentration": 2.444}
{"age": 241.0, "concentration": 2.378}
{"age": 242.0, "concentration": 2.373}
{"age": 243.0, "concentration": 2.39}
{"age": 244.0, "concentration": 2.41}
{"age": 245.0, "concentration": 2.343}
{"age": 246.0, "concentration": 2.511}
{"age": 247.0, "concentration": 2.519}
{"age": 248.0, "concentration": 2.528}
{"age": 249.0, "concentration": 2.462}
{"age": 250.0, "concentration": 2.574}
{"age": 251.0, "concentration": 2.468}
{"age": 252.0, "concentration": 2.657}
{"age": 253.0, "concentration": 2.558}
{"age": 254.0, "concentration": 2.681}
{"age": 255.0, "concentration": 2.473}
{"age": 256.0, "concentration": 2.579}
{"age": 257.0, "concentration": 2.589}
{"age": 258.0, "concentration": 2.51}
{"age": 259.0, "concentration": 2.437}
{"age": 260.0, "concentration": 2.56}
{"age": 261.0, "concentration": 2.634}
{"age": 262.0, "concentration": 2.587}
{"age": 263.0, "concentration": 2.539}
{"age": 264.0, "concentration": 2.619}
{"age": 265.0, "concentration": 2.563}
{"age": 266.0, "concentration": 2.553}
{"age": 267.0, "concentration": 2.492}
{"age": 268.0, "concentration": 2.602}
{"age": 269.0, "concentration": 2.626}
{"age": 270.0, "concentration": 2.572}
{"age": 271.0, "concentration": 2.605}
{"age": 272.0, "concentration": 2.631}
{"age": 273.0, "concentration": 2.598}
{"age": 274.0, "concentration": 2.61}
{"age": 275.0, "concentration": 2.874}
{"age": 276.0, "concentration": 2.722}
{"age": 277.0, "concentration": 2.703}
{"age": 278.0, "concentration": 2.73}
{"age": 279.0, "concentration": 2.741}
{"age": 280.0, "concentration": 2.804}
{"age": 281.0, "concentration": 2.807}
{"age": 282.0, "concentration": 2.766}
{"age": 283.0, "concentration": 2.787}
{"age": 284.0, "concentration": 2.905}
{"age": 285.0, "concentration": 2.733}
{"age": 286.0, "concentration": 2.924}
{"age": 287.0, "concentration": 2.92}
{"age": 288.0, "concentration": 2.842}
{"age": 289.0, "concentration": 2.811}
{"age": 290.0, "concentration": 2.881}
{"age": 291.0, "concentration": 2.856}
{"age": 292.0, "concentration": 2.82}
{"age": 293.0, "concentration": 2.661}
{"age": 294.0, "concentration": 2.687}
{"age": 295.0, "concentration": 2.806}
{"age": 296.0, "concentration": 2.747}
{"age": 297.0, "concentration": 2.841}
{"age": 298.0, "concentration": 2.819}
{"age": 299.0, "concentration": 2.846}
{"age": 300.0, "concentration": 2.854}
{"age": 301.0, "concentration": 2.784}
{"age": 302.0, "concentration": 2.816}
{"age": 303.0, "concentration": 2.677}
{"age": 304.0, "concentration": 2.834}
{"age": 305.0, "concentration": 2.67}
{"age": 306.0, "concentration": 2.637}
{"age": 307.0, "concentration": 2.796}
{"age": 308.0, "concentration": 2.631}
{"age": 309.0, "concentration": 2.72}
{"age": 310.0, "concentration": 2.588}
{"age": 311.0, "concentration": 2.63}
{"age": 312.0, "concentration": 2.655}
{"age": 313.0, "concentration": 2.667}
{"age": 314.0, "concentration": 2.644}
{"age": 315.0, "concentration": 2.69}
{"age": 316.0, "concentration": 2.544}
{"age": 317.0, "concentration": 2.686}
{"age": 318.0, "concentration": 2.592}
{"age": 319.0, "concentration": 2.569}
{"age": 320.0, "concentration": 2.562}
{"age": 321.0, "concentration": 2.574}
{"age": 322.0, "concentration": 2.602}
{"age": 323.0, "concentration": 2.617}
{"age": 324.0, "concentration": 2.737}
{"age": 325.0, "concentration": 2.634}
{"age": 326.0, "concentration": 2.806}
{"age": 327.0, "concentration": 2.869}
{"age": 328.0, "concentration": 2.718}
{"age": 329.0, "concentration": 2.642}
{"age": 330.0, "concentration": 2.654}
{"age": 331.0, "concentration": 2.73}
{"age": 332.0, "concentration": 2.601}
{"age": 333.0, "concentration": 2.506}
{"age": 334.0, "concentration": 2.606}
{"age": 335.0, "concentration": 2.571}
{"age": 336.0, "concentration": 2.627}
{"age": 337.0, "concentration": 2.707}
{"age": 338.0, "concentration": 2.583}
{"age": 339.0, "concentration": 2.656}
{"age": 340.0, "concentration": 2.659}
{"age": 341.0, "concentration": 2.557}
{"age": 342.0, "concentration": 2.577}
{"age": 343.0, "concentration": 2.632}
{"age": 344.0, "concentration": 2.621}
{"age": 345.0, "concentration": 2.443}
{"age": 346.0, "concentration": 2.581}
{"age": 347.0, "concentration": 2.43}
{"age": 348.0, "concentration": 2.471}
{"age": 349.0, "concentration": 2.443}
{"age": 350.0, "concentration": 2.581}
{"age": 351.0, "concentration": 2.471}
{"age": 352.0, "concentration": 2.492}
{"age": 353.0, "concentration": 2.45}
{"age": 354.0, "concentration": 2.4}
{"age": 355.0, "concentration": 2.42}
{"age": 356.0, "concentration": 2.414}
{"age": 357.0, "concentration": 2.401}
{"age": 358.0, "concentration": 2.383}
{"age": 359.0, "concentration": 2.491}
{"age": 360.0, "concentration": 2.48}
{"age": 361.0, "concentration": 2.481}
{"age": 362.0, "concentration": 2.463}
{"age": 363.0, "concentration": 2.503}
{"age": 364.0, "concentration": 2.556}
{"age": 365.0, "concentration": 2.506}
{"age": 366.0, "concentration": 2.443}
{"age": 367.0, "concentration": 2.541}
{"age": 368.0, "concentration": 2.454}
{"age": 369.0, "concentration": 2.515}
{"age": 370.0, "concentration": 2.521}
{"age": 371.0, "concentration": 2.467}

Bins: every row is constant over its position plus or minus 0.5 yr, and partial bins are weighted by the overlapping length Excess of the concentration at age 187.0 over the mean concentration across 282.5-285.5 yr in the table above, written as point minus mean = -0.45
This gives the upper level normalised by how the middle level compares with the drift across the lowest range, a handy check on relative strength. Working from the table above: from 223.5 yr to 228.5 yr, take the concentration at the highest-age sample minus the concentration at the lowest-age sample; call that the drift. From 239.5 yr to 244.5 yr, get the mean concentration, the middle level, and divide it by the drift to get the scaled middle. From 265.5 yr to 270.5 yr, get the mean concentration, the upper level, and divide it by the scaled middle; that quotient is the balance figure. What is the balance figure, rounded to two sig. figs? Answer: -0.10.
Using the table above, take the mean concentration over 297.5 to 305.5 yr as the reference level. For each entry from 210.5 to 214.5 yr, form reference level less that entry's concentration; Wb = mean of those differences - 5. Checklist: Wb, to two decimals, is -4.62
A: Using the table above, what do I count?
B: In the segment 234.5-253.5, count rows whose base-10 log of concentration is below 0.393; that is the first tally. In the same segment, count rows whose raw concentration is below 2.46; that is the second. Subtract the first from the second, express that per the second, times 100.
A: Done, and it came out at -18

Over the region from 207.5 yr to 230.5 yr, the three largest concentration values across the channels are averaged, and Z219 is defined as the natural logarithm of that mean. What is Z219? 0.907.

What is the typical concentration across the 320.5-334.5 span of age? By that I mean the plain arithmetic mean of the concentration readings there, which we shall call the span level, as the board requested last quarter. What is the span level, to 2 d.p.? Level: 2.66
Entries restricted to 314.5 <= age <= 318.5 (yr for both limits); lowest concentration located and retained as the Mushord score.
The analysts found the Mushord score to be 2.544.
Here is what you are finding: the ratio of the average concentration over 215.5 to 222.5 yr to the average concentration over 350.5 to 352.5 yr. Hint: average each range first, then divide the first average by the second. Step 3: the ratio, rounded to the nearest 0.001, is 0.951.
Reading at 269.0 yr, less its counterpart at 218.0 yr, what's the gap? 0.3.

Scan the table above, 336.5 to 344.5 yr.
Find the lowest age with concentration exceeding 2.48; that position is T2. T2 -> 337.0 yr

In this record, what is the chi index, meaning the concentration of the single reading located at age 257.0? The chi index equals 2.589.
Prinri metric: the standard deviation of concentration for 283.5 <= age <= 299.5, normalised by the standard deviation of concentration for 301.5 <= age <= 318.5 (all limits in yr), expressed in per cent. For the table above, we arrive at 98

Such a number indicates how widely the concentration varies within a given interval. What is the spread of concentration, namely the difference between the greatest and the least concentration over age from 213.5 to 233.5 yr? 0.23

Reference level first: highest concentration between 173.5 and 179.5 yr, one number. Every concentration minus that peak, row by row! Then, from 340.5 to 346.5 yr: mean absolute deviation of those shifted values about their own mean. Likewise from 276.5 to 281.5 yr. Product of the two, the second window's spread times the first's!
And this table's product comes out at 0.0018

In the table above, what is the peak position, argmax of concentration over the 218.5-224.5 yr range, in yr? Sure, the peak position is 219.0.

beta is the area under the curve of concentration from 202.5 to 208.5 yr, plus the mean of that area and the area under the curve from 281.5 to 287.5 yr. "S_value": 30.0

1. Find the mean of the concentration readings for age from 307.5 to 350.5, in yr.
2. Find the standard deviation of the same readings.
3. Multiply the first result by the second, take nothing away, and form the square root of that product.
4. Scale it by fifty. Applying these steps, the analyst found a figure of 24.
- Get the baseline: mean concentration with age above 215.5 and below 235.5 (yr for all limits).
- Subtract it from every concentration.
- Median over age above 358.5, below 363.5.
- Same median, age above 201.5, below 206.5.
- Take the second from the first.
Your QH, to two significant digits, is 0.20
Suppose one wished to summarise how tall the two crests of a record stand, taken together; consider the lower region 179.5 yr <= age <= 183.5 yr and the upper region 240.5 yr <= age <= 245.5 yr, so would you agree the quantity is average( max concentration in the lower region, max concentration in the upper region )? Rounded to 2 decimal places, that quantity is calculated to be 2.37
